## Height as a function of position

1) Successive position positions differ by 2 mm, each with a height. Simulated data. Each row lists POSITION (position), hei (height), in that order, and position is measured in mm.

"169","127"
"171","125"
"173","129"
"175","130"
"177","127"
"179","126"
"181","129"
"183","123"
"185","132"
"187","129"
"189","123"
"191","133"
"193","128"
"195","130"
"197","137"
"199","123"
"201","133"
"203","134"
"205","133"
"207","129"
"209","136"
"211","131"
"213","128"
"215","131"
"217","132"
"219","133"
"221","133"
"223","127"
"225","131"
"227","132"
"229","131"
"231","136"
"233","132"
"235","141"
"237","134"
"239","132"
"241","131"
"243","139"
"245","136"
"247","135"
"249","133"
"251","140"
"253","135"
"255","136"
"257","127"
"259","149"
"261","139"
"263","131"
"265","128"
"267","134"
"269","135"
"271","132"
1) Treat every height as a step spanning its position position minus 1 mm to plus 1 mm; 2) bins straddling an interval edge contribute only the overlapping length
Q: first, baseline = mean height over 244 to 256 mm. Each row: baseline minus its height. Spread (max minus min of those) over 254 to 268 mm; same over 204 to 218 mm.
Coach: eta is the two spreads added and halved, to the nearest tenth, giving 15.0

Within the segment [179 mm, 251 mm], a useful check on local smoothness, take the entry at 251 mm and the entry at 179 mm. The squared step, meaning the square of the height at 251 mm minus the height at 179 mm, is 196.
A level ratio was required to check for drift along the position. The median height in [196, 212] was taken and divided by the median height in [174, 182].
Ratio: 1.04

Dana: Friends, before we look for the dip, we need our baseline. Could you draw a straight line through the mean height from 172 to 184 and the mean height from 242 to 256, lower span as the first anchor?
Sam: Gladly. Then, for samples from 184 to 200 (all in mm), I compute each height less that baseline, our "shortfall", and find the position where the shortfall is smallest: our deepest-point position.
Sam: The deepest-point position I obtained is 199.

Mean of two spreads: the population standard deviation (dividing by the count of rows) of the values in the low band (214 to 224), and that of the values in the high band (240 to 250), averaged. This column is 2.5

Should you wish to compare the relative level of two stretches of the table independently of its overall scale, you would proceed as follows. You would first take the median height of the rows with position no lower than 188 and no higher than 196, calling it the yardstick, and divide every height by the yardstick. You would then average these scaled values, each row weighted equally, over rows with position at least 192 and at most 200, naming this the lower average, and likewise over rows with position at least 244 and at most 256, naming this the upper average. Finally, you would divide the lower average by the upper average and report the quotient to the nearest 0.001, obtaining 0.953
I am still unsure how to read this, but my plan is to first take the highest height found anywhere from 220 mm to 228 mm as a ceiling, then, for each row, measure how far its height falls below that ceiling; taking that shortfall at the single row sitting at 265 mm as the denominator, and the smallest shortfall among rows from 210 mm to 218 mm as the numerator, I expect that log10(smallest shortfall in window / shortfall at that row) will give -0.70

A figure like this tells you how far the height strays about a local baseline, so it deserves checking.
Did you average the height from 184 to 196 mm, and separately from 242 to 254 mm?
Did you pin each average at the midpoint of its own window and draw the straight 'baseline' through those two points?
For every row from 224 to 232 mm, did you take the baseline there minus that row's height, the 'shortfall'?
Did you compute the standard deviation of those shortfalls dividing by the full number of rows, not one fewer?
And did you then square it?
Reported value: 3.5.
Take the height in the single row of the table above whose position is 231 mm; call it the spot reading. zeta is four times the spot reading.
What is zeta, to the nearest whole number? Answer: 544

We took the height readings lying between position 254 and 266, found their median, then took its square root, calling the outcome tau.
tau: 11.6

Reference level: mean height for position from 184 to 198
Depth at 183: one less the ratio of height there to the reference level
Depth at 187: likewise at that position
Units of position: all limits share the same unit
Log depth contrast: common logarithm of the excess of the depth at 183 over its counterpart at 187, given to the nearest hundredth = -1.34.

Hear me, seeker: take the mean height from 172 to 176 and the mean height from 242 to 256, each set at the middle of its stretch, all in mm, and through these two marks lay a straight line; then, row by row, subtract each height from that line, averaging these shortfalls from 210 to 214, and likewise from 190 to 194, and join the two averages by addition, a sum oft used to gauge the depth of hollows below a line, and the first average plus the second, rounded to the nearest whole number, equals 4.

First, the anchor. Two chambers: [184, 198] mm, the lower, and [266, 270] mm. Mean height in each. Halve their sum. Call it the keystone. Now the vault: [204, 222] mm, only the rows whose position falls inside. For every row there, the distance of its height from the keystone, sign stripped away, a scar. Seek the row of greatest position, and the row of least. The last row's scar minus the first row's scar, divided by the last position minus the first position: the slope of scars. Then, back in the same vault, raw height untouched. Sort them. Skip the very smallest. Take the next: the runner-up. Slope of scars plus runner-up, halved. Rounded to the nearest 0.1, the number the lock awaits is 64.5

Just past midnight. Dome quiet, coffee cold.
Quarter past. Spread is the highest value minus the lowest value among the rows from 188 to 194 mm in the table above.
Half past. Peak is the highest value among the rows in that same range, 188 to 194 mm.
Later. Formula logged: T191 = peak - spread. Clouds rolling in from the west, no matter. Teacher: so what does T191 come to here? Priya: 123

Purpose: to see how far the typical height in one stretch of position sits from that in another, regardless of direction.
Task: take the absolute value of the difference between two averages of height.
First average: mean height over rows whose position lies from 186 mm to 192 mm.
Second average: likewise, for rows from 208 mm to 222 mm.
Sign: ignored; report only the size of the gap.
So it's 3.7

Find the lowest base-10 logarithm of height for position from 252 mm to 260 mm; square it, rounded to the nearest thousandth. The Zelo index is 4.426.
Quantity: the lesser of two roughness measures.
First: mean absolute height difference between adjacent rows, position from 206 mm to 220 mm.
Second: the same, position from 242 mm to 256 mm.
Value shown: 3.17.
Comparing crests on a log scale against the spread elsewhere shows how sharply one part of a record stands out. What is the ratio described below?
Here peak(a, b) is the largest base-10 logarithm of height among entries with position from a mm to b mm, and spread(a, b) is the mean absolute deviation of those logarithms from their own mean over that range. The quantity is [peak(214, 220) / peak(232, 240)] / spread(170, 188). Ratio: 129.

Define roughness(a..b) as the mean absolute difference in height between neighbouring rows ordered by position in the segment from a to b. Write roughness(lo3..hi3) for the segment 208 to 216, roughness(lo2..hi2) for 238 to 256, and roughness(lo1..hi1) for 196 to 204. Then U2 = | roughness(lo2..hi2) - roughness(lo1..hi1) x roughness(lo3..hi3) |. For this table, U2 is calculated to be 27.1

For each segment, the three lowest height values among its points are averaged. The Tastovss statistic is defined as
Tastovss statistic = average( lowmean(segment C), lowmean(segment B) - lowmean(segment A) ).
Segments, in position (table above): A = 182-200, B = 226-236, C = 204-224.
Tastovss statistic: 68.3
